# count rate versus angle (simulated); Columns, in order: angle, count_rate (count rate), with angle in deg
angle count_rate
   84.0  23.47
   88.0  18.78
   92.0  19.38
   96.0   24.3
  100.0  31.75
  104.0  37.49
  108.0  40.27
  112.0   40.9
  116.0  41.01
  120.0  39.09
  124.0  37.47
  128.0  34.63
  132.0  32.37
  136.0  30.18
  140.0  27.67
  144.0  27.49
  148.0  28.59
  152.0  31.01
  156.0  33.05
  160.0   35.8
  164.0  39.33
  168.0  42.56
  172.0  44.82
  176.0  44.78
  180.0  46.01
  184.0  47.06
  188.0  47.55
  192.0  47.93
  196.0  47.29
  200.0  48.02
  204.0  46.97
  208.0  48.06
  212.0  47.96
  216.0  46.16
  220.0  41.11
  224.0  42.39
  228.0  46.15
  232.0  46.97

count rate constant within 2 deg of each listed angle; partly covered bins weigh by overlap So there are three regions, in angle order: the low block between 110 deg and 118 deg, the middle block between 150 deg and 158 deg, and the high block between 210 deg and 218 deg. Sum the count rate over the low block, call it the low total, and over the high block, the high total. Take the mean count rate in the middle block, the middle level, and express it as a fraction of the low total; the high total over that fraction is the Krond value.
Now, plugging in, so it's 241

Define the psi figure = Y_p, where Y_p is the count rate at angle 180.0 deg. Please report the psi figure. 46.01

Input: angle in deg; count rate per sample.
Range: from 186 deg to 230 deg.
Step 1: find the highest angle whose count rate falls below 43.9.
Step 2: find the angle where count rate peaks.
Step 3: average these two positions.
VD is 216 deg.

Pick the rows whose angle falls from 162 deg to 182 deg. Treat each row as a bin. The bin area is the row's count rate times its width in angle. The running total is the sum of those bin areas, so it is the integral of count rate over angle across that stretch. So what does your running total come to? 870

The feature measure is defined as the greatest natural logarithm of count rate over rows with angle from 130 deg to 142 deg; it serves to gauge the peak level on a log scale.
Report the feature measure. 3.48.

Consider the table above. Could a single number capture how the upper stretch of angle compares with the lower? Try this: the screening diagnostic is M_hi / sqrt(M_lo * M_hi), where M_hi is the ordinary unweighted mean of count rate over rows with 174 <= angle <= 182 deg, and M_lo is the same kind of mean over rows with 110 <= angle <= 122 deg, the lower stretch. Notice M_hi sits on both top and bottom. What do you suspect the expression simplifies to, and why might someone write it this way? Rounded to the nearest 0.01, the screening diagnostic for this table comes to 1.06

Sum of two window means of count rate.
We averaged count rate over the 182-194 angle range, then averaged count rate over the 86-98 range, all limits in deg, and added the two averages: 68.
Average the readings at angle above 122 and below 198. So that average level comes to 38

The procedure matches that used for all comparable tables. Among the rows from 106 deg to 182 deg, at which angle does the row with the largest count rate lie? 180.0 deg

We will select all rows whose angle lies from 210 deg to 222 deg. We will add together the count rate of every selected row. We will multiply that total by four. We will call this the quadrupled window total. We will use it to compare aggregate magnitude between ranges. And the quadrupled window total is 541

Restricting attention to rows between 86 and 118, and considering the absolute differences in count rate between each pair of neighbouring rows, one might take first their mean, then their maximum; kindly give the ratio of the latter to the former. 2.3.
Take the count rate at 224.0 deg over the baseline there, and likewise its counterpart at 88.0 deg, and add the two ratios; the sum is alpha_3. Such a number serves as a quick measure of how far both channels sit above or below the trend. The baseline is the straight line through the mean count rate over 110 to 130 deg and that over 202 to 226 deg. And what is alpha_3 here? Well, 1.44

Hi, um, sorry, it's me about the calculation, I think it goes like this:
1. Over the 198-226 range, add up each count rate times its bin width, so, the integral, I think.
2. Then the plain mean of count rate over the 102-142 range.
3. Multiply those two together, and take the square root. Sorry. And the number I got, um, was 215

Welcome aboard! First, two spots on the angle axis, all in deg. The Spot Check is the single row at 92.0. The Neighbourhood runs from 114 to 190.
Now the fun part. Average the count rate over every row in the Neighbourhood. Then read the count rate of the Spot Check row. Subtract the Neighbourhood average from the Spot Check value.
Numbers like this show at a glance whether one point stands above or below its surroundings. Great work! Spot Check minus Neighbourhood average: -18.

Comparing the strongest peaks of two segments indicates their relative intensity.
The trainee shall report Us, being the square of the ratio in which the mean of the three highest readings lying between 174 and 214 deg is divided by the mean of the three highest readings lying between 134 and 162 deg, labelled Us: 2.1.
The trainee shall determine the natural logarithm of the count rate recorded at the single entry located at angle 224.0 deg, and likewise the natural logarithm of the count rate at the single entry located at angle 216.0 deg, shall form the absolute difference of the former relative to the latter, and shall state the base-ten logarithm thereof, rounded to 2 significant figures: -1.1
